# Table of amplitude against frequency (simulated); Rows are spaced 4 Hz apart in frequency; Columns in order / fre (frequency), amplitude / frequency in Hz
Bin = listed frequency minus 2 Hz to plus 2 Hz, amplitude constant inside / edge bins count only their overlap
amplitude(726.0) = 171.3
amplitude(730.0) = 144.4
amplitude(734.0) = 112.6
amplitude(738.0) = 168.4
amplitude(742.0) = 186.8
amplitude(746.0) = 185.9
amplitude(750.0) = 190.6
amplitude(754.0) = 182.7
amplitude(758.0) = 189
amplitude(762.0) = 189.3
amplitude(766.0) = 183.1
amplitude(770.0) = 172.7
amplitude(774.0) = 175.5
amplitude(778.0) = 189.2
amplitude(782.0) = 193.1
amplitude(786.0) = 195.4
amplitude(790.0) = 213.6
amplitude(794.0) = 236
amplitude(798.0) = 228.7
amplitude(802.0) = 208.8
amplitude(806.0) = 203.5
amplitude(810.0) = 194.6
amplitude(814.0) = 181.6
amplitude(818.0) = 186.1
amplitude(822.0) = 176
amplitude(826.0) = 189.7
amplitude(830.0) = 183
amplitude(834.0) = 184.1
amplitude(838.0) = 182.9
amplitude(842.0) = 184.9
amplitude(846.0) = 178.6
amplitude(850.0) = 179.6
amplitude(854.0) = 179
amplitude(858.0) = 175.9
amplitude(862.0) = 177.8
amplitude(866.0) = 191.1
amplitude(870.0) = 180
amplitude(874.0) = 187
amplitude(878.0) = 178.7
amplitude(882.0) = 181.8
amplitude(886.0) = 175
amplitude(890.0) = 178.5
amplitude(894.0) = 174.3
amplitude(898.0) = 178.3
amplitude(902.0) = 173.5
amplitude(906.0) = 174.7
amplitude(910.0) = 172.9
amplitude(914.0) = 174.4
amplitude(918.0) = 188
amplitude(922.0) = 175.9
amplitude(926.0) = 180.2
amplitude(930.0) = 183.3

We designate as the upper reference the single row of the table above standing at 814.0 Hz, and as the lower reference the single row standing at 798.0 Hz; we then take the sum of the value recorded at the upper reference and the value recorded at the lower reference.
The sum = 410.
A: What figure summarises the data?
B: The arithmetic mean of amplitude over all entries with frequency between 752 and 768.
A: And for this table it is 186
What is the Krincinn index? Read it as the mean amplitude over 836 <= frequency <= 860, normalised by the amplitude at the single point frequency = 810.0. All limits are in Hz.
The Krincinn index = 0.93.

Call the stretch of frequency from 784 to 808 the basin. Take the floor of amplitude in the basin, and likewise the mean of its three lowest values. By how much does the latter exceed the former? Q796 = 7.2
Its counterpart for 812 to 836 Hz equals 4.2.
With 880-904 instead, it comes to 0.8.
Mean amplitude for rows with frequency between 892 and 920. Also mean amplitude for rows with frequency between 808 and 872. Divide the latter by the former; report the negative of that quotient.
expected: -1.04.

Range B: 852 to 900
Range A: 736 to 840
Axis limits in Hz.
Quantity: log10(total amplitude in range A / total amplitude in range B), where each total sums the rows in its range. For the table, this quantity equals 0.36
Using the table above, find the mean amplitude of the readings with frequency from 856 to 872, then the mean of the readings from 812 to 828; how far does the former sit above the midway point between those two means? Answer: -1.1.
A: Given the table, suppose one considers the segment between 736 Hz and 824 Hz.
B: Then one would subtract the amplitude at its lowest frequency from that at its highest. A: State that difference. 8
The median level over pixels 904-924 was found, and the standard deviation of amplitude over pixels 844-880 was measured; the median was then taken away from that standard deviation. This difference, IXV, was -170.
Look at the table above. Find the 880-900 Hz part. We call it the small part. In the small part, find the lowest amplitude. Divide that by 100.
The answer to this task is 1.743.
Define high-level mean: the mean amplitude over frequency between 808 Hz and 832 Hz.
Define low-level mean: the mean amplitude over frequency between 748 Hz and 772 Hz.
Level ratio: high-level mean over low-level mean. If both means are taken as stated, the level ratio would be 1.00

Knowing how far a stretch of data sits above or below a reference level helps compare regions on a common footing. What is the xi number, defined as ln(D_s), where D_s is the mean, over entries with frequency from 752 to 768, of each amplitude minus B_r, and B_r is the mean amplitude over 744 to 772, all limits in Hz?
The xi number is 0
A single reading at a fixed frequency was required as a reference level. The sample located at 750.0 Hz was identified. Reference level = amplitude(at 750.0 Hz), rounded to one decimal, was 190.6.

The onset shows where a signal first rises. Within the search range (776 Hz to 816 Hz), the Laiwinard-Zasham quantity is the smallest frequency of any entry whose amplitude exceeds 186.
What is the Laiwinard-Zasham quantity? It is 778.0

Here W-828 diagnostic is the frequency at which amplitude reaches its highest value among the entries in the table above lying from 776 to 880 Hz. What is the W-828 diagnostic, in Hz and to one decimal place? 794.0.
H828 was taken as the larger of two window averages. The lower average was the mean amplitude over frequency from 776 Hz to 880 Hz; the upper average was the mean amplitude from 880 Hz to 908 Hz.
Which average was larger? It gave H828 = 191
